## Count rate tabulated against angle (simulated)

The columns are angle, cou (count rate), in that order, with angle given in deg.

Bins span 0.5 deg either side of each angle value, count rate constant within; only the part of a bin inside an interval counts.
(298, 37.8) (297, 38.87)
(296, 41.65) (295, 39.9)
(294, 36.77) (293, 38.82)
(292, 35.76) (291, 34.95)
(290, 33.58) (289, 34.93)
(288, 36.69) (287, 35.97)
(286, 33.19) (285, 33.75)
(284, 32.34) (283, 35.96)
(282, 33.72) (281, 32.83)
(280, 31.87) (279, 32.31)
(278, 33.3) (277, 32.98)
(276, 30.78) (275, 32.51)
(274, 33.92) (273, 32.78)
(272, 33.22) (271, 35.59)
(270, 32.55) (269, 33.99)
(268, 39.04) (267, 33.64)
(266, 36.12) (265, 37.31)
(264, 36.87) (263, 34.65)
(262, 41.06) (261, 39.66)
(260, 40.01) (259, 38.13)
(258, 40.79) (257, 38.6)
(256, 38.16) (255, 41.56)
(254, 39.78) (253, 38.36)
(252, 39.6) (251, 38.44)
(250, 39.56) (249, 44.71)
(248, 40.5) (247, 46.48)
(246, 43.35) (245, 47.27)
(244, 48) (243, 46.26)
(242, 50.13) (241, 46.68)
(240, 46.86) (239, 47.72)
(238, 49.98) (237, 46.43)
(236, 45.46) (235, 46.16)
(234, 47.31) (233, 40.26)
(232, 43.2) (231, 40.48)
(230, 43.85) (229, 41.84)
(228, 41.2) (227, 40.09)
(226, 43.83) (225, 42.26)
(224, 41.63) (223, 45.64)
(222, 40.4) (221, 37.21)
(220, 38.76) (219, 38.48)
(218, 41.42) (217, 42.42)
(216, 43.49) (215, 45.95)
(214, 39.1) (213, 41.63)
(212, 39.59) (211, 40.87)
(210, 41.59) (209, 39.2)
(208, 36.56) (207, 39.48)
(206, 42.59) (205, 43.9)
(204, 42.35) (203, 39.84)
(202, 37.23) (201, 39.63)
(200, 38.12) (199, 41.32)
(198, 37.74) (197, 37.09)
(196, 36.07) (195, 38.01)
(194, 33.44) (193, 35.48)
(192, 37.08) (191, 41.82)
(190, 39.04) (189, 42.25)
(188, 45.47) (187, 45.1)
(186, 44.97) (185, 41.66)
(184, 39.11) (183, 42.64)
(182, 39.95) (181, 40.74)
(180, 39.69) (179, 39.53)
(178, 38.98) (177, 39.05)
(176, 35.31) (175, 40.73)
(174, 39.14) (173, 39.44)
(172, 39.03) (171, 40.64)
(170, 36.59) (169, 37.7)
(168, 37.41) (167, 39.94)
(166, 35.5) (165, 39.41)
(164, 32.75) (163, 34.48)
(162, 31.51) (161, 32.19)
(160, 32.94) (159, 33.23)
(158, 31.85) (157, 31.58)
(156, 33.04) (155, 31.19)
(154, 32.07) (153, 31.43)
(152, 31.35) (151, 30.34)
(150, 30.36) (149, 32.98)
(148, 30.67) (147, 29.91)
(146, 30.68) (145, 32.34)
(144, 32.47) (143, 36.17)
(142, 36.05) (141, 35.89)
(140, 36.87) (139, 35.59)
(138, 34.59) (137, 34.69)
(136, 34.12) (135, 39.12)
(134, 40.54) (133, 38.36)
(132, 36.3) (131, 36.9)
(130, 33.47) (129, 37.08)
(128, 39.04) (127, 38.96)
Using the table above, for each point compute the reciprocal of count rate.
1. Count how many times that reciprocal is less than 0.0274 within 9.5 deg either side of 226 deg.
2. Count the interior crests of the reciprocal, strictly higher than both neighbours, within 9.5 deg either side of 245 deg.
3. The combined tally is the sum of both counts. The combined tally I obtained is 25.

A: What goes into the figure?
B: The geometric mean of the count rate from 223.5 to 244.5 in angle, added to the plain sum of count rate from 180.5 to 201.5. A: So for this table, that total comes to 881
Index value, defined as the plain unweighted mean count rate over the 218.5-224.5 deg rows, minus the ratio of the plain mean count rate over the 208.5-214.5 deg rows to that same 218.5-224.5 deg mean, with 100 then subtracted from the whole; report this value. -61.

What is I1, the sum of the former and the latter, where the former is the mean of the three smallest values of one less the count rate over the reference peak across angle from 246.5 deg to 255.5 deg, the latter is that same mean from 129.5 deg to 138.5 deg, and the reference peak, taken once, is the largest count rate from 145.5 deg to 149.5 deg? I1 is -0.53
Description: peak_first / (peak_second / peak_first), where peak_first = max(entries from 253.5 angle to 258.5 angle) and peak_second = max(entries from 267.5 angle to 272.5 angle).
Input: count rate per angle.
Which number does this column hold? 44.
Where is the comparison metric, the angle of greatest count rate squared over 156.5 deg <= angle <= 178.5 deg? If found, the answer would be 175 deg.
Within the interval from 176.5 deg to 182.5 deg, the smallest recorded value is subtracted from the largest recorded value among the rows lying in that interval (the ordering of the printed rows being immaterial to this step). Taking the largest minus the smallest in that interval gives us 1.8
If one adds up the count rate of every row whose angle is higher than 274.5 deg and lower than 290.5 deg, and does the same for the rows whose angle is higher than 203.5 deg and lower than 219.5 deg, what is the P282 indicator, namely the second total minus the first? 122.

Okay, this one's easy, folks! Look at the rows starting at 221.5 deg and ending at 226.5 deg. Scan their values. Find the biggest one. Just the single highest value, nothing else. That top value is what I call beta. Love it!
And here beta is 45.64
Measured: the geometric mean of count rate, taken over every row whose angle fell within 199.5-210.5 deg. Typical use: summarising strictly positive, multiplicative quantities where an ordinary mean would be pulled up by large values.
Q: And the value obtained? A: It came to 40.0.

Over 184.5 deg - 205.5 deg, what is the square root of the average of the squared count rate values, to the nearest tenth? 40.0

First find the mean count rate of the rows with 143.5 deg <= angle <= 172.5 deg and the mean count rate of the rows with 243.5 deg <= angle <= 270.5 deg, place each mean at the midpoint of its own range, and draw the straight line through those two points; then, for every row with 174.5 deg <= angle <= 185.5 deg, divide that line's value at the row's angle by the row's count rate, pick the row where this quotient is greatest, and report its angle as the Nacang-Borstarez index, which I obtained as 176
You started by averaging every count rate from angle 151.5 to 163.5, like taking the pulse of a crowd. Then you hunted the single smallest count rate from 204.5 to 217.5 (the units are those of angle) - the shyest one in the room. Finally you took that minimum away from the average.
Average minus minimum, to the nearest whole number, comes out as -4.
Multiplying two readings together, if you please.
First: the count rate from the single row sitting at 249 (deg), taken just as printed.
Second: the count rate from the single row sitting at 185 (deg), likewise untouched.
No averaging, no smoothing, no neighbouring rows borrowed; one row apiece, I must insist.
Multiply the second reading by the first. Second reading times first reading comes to 1863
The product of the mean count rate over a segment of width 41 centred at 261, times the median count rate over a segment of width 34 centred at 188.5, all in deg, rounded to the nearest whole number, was 1515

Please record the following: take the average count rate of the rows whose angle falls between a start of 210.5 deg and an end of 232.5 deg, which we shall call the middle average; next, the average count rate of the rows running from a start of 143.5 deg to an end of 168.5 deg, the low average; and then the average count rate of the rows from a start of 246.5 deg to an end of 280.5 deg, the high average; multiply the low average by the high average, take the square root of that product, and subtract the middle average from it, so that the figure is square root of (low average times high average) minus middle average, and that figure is -6.6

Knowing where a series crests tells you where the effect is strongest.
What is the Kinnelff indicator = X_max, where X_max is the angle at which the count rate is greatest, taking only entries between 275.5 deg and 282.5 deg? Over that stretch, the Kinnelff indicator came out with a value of 282 deg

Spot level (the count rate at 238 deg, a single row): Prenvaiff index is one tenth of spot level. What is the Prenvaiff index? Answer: 5.0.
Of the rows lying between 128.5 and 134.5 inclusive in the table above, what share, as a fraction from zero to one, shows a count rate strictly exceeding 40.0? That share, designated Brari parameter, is 0.17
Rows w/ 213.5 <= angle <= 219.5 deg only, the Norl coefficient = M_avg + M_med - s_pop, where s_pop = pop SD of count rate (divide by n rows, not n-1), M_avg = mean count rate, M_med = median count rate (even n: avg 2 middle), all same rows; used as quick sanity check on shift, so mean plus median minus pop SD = 81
